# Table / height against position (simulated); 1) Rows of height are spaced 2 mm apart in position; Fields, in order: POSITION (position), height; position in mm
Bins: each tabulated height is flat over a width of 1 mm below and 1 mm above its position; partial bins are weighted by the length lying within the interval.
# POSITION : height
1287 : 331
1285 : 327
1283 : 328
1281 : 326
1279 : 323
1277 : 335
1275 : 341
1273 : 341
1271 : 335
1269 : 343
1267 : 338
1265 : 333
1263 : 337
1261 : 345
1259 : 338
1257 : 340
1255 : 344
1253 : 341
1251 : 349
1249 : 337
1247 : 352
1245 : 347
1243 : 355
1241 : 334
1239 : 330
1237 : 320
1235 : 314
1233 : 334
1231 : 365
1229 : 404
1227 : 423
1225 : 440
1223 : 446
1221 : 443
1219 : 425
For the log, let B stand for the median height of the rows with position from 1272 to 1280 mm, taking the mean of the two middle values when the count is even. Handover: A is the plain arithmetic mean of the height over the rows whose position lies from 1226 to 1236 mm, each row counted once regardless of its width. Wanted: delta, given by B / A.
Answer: 0.918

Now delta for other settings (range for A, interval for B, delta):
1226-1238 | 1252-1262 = 0.947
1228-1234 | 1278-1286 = 0.888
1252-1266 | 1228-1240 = 0.977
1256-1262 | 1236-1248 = 0.999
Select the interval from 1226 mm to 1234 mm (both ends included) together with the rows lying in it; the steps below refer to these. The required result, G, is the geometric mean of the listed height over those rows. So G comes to 380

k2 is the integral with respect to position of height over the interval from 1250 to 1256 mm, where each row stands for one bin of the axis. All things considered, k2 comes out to 2068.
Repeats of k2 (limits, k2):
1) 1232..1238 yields 1936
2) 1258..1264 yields 2040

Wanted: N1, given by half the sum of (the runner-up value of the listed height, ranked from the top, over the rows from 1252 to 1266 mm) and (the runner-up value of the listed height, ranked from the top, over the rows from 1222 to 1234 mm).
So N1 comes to 392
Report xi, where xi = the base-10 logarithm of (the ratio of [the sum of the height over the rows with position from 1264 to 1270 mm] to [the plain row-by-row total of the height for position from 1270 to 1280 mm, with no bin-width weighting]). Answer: -0.22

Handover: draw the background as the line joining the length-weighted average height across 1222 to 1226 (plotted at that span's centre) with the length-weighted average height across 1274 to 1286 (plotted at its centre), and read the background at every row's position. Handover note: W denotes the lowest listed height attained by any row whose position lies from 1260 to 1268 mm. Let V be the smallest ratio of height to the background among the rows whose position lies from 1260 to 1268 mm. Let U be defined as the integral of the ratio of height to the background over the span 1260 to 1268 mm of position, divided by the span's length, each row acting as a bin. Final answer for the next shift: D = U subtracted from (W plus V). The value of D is 333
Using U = 0.93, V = 0.92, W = 333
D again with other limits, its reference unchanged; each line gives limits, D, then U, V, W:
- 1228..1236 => 314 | 0.83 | 0.75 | 314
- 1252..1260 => 338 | 0.90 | 0.89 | 338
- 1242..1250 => 337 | 0.87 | 0.86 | 337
